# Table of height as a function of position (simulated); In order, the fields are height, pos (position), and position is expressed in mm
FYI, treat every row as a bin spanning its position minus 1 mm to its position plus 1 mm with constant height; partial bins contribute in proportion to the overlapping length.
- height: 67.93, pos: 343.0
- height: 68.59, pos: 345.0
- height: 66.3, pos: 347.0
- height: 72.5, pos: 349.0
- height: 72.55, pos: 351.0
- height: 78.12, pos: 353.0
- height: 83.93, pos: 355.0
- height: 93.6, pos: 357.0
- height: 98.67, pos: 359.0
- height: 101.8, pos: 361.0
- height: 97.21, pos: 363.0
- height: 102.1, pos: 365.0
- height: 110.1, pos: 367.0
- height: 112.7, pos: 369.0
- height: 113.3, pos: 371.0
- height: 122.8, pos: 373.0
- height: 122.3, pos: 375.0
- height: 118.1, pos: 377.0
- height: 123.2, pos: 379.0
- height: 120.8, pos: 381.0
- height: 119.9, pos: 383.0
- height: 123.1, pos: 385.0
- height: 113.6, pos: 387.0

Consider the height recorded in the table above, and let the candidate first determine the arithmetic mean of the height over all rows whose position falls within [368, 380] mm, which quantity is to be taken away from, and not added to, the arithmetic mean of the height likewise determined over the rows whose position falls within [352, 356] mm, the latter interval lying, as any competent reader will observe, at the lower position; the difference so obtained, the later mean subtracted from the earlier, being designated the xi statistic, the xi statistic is -38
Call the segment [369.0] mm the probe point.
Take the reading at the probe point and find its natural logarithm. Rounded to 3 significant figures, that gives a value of 4.72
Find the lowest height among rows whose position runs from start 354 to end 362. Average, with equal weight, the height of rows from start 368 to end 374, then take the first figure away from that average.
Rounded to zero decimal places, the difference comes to 32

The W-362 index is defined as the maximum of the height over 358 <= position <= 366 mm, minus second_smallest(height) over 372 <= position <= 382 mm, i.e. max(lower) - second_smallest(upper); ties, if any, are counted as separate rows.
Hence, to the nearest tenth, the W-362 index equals -18.7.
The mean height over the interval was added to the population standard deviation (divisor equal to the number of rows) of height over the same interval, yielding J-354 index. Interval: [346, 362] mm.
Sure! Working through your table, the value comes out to 96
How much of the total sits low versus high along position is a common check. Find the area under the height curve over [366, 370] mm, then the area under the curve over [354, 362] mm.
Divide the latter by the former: 1.70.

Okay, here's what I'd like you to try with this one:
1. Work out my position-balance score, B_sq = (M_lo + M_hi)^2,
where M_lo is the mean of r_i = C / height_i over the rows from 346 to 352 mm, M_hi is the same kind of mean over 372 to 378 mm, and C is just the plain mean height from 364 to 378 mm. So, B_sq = 6.6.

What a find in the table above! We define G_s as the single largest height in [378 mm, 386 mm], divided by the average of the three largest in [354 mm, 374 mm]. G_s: 1.1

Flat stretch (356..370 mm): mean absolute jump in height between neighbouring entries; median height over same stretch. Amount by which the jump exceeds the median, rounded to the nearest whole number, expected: -97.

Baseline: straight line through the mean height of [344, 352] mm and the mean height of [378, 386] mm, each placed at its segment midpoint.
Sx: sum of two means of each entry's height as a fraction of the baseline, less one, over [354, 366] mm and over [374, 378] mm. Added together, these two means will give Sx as 0.158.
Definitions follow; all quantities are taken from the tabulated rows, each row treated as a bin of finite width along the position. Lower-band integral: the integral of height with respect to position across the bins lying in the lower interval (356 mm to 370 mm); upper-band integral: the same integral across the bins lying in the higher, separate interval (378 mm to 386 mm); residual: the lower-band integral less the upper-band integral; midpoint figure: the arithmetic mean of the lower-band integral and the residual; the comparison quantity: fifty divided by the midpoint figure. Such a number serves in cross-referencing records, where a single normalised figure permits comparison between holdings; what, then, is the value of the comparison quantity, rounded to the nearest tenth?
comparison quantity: 0.1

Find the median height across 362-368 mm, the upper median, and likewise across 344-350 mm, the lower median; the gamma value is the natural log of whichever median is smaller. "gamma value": 4.23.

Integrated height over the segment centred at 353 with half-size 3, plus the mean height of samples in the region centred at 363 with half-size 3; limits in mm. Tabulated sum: 570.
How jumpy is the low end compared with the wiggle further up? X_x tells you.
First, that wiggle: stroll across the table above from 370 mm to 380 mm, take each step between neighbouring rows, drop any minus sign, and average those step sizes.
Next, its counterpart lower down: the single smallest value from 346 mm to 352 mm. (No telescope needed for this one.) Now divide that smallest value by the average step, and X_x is 14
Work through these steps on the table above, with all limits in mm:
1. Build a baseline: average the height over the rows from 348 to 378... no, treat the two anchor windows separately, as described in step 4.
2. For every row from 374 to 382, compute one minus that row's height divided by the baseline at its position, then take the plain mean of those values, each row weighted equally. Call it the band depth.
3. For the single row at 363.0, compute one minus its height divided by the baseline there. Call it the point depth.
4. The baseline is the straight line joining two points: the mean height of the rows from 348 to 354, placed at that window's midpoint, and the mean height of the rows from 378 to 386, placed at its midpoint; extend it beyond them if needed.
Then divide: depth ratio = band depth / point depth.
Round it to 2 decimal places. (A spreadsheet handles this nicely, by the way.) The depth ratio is 0.99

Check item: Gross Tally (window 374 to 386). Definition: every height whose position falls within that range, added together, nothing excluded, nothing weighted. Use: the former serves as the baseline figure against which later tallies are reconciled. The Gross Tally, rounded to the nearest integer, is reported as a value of 727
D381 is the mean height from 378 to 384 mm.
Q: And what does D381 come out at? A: 121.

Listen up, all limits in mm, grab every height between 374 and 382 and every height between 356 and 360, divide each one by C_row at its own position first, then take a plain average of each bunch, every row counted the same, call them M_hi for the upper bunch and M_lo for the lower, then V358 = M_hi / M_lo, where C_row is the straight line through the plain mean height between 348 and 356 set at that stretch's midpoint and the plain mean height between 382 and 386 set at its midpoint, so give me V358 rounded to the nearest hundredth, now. 0.95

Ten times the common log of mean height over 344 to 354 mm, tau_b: 18.5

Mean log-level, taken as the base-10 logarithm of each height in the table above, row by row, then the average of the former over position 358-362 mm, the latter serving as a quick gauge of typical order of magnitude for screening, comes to 2.00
